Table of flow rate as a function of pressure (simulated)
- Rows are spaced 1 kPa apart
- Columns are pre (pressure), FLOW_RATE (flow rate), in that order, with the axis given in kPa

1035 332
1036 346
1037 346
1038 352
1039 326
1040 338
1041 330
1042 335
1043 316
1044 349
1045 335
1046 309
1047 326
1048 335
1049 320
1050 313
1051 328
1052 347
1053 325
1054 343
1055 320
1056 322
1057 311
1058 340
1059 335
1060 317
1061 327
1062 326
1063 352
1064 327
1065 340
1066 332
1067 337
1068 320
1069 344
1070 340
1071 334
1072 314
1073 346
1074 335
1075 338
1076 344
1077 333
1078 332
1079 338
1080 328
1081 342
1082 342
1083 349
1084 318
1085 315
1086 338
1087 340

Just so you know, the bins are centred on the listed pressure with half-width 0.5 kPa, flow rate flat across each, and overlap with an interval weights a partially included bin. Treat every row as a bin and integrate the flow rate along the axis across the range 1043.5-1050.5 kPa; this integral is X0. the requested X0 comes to 2287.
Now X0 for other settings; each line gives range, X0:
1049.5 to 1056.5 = 2298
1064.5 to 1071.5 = 2347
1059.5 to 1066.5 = 2321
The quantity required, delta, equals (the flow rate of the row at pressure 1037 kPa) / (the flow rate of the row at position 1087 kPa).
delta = 1.02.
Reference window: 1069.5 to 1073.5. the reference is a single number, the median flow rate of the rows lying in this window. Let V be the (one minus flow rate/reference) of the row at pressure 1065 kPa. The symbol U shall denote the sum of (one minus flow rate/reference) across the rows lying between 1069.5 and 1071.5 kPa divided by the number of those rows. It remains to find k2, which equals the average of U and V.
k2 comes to 0.00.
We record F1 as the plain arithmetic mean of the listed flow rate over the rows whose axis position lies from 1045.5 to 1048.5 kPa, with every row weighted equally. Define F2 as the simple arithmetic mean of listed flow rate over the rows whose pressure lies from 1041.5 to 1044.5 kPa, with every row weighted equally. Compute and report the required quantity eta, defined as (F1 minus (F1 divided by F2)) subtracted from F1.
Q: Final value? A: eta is 0.97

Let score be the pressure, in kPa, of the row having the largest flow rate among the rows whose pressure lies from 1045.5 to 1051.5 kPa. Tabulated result 1048 kPa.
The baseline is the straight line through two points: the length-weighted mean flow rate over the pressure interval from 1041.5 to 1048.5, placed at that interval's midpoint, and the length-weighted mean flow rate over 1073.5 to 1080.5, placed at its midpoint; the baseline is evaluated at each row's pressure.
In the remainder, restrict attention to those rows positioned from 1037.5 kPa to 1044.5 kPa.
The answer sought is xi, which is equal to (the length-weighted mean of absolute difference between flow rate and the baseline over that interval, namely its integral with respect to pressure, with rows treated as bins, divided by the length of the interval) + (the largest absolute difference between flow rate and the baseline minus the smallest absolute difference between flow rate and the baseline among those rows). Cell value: 33.5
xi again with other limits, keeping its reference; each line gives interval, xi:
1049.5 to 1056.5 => 25.4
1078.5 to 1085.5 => 30.5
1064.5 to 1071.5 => 19.4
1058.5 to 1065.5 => 25.1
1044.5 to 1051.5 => 27.3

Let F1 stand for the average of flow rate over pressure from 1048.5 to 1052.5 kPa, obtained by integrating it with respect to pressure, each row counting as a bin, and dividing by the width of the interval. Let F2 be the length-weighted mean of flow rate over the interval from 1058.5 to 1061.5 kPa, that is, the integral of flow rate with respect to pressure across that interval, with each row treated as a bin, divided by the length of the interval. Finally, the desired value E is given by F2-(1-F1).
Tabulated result 652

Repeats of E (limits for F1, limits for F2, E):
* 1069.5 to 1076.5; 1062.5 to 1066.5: 673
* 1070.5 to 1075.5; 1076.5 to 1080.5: 665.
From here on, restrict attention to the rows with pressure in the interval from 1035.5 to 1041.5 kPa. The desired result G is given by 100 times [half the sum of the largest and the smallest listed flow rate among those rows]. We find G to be 33900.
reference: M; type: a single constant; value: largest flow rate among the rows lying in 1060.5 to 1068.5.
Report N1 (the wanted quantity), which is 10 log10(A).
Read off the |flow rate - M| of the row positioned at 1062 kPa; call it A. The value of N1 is 14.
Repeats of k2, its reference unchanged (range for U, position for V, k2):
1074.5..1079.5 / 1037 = -0.01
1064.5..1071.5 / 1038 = -0.02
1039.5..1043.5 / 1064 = 0.03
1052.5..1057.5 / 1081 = 0.01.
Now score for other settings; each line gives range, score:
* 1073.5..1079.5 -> 1076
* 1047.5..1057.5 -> 1052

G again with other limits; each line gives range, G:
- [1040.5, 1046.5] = 32900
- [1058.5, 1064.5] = 33450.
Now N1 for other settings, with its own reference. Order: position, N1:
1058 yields 11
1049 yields 15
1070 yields 11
